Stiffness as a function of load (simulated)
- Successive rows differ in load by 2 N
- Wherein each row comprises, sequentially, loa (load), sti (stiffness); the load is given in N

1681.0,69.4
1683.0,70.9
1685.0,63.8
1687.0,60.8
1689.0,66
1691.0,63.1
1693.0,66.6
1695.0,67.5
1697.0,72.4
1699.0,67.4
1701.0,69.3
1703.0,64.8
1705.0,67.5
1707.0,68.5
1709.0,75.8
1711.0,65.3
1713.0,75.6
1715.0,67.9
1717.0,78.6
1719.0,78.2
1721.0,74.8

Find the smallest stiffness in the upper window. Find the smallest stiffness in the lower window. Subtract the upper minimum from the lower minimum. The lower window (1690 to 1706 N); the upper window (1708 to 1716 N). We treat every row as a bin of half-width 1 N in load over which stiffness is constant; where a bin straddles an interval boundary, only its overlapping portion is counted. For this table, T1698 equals -2.2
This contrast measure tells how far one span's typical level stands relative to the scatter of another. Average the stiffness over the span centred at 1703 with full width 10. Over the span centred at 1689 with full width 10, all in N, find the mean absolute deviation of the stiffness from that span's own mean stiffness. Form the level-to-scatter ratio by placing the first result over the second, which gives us 38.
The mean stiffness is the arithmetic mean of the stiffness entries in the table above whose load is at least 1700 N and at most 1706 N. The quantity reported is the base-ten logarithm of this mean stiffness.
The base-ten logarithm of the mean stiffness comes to 1.83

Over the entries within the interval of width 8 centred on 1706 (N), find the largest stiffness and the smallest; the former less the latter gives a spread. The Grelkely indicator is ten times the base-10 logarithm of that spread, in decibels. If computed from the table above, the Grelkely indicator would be 10.4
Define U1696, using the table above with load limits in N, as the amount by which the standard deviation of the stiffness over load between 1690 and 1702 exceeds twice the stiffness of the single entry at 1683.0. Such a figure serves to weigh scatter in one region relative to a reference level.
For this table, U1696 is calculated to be -139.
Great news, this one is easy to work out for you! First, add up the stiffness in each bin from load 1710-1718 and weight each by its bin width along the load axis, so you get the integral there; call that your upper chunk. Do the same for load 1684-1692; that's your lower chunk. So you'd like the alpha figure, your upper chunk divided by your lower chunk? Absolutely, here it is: 1.13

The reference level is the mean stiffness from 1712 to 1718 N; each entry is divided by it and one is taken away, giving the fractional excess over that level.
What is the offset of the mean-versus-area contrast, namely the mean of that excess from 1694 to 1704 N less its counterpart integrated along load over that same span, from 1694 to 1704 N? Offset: 0.70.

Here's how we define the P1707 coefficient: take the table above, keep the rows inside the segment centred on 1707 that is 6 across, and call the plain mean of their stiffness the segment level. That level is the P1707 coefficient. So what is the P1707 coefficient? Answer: 71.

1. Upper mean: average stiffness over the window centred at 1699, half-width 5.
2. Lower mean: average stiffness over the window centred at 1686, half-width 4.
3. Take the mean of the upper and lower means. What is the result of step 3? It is 66.8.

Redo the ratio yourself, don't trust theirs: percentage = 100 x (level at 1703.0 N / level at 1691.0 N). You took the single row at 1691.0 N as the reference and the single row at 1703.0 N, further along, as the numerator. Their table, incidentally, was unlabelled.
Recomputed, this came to 103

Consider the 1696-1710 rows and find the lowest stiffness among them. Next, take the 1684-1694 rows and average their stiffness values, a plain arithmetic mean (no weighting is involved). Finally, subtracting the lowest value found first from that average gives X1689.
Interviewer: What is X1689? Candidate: -1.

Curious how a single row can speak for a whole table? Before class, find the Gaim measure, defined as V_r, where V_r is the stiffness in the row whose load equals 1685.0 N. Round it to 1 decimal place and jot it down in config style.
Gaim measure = 63.8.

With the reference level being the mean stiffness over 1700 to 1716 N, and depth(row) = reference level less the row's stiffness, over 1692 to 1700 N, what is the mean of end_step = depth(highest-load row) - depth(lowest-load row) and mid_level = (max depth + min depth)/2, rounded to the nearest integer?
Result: 0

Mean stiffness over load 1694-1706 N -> 68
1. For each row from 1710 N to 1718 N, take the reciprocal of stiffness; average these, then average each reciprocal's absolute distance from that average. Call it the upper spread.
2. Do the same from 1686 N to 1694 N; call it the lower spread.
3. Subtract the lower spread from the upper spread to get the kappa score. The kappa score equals 0.0005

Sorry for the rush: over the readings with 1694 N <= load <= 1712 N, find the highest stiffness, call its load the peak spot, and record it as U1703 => 1709.0 N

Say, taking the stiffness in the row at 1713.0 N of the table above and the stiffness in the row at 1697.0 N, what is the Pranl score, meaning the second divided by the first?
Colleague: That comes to 0.96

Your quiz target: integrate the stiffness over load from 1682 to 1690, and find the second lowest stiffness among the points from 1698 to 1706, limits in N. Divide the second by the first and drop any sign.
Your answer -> 0.129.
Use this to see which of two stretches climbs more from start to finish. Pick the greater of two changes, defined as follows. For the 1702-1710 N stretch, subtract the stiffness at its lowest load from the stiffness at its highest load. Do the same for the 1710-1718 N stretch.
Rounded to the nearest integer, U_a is 13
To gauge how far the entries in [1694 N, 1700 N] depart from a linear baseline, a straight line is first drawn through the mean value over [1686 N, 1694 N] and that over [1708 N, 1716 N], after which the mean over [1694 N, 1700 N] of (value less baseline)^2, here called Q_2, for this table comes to 13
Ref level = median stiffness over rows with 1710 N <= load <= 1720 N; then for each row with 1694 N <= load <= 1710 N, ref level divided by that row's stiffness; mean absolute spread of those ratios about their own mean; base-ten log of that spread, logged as -1.41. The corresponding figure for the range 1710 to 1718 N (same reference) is -1.11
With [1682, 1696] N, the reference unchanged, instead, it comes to -1.35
